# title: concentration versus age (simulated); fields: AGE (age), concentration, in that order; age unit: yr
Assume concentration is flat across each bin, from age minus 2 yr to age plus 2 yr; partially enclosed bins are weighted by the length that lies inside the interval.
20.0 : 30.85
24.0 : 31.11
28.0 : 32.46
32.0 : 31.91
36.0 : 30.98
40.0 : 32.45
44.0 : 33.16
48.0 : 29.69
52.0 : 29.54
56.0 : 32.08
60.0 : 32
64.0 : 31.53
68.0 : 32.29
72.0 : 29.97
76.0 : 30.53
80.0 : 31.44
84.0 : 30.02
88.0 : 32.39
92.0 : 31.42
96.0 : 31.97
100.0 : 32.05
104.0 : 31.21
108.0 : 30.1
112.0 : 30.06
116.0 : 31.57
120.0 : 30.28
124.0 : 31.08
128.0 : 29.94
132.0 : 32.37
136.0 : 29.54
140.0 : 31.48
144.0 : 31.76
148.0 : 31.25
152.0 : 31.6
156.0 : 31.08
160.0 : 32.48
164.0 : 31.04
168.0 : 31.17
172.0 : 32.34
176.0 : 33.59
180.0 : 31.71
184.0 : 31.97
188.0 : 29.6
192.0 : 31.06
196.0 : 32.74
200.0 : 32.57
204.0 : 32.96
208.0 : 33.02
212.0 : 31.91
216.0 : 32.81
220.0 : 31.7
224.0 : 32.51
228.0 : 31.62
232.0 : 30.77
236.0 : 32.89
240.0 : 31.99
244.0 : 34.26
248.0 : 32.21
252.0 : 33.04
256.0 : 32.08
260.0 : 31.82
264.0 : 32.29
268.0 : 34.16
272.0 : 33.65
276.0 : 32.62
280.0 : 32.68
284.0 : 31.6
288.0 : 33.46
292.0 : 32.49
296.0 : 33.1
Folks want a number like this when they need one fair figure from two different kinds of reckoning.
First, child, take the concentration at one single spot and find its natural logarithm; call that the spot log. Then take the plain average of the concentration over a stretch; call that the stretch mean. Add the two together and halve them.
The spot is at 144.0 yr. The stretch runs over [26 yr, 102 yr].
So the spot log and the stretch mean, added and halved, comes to 17.5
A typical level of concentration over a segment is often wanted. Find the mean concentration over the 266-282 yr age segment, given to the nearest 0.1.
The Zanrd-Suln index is 33.3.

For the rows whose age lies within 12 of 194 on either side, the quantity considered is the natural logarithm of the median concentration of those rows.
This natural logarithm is 3.47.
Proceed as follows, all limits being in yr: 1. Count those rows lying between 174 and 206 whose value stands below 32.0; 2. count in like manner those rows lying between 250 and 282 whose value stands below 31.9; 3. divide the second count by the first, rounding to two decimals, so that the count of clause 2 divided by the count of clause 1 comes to 0.25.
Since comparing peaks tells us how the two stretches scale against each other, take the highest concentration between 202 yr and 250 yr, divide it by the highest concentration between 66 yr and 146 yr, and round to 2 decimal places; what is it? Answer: 1.06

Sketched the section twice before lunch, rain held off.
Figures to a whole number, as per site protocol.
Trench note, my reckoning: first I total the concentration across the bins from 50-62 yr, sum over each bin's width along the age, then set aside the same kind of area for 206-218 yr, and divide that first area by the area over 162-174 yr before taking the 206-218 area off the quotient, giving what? -390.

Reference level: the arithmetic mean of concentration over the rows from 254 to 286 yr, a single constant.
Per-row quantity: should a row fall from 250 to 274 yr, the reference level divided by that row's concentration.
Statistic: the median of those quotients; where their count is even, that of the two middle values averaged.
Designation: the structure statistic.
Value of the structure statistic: 1.00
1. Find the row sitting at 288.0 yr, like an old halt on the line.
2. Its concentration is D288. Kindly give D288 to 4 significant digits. 33.46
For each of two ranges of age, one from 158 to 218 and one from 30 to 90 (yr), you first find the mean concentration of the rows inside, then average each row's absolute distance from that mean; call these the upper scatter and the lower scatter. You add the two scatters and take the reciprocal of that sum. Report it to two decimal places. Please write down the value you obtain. 0.57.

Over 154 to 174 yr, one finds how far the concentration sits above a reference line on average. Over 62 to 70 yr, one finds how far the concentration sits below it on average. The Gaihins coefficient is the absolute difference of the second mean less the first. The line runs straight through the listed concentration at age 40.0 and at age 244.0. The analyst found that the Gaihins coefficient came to 2.7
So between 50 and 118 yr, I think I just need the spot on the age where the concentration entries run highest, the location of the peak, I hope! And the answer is 88.0 yr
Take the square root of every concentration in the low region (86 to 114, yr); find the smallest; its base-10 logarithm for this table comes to 0.739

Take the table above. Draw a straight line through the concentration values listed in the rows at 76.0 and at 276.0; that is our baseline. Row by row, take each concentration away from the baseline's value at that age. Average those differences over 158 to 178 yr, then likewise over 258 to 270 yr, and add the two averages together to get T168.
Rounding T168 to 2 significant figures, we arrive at -0.89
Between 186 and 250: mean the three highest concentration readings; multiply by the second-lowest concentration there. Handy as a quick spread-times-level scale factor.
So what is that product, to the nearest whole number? 1028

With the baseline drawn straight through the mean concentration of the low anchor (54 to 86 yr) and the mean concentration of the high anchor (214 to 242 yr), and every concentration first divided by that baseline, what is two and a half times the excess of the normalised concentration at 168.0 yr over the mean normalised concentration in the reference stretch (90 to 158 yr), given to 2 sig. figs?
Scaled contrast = -0.012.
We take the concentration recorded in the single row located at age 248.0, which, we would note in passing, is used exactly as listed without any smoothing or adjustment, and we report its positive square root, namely 5.68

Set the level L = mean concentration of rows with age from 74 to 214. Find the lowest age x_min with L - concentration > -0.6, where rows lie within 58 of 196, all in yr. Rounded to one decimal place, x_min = 140.0 yr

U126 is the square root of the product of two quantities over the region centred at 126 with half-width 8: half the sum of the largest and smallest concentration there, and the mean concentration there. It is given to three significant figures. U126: 31.0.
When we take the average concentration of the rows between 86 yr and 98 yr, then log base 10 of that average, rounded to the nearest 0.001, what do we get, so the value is 1.504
